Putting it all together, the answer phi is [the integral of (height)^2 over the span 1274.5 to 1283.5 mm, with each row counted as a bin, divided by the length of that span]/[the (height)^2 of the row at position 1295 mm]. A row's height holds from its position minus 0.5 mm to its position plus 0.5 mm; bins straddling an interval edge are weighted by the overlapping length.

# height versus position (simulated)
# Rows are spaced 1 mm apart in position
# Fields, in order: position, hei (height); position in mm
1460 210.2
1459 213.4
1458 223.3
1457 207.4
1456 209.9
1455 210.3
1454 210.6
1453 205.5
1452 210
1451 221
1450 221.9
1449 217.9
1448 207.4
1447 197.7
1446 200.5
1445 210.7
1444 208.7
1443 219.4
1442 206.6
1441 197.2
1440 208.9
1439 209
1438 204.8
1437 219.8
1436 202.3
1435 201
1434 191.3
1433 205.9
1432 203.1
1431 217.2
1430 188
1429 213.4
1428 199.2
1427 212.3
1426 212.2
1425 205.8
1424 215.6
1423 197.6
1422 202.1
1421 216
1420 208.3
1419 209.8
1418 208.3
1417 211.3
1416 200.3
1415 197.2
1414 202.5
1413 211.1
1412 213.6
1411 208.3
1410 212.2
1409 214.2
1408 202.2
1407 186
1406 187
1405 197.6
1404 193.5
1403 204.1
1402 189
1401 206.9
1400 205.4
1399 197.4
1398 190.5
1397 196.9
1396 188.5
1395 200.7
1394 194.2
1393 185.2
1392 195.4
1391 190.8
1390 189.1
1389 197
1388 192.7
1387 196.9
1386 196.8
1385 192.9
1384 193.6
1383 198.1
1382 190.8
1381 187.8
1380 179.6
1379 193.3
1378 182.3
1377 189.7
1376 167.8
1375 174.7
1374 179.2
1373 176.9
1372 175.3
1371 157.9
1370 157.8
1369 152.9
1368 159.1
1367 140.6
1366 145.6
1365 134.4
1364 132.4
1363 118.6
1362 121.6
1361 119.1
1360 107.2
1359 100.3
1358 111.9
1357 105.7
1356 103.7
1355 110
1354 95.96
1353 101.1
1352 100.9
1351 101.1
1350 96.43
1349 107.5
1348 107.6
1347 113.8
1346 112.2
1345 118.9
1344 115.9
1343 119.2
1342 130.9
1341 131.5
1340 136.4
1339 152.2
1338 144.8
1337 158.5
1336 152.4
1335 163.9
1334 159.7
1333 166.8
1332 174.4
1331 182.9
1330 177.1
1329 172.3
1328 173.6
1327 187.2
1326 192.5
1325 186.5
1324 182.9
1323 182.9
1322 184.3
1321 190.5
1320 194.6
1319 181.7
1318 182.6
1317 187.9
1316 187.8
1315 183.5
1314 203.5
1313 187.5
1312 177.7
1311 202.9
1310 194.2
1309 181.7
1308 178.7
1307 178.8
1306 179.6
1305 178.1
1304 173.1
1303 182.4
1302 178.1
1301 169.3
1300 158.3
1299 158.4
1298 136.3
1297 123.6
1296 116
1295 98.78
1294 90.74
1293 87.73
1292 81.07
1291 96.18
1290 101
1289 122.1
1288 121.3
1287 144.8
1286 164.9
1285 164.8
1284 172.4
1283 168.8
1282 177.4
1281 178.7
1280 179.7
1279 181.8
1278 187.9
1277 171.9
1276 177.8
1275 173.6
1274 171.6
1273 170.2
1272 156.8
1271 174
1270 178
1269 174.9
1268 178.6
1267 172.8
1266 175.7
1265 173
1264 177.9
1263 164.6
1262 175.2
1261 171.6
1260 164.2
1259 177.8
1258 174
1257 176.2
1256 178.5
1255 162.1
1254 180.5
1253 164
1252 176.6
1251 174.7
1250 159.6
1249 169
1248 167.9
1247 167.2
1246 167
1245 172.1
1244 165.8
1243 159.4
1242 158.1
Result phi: 3.23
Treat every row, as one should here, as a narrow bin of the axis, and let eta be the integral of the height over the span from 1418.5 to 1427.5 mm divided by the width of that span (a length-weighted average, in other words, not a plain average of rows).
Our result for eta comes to 209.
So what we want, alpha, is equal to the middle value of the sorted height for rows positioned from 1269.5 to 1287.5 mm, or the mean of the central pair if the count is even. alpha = 173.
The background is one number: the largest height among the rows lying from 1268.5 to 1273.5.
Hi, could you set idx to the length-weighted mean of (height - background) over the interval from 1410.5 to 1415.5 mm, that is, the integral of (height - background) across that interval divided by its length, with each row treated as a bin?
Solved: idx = 29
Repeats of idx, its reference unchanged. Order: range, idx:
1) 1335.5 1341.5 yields -32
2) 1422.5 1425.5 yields 28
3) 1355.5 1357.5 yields -73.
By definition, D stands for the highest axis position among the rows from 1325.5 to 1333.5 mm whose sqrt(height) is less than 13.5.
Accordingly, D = 1333 mm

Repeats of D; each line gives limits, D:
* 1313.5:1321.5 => 1319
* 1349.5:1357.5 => 1357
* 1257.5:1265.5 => 1265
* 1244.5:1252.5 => 1252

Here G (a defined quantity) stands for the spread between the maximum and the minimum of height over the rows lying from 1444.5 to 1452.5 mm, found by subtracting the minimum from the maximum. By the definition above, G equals 24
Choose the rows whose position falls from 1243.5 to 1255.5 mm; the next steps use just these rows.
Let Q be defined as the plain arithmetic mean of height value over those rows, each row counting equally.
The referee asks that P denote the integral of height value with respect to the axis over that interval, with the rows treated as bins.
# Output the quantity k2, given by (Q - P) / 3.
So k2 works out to -619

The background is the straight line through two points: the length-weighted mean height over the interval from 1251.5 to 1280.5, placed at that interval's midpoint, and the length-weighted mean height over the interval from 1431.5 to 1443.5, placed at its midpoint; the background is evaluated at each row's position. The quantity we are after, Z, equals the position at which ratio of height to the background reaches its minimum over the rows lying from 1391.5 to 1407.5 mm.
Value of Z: 1407 mm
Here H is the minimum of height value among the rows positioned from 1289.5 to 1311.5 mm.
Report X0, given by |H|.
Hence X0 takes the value 81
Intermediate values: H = 81.07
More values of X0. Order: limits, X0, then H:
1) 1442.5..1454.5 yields 198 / 197.7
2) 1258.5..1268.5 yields 164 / 164.2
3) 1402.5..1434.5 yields 186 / 186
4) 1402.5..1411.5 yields 186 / 186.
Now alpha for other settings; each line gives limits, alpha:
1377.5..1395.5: 193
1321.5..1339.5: 174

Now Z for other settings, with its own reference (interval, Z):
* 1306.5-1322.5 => 1312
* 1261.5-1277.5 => 1272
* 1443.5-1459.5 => 1447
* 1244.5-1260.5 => 1250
